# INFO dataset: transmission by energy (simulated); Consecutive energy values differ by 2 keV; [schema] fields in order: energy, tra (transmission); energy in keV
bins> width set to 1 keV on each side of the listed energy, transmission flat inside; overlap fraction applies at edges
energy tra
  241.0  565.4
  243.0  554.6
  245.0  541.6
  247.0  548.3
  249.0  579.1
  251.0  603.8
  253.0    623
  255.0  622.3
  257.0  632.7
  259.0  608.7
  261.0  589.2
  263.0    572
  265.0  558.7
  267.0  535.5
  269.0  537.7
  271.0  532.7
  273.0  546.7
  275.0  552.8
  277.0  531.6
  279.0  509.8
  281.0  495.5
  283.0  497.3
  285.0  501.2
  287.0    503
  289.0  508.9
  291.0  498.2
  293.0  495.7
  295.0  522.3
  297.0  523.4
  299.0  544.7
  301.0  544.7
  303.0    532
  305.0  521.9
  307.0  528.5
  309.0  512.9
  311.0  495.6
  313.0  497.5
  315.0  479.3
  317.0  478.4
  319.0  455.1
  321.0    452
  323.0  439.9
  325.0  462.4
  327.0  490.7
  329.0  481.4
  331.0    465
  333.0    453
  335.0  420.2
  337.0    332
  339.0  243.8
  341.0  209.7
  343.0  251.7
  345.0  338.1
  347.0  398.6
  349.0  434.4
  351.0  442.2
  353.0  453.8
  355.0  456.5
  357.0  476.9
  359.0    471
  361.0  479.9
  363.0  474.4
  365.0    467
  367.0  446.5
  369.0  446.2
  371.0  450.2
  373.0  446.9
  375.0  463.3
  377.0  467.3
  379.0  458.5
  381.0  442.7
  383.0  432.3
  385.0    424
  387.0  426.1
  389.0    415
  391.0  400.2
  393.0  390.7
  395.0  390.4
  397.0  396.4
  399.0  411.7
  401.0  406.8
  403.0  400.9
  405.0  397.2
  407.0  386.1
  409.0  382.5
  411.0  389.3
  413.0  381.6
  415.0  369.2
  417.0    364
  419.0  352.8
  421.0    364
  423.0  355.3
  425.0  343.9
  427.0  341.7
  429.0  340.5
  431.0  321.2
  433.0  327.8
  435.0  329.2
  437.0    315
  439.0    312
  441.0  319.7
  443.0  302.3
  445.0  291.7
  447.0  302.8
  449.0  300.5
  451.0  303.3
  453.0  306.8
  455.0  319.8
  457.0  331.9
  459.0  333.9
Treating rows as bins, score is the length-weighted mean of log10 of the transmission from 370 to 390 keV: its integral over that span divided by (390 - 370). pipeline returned 2.65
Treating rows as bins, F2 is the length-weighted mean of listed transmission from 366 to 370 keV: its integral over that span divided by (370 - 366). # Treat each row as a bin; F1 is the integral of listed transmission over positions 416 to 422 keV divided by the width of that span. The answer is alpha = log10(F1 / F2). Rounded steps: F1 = 360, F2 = 446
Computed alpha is -0.1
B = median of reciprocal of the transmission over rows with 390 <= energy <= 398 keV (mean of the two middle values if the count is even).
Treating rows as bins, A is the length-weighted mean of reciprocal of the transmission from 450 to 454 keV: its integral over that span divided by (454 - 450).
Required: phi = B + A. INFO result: 0.0058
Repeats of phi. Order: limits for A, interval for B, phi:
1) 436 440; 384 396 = 0.0056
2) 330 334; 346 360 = 0.0044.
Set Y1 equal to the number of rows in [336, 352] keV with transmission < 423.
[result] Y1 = 6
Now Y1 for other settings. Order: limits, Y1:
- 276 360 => 7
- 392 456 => 32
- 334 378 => 7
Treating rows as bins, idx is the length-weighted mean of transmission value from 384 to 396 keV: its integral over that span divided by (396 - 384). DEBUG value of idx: 408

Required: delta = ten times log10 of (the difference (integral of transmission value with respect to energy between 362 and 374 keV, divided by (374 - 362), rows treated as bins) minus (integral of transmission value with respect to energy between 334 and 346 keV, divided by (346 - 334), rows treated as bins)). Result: 21.9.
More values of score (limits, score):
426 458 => 2.50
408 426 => 2.56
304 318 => 2.70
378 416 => 2.61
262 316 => 2.72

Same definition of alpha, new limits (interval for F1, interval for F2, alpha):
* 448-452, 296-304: -0.2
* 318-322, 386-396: 0.0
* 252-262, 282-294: 0.1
